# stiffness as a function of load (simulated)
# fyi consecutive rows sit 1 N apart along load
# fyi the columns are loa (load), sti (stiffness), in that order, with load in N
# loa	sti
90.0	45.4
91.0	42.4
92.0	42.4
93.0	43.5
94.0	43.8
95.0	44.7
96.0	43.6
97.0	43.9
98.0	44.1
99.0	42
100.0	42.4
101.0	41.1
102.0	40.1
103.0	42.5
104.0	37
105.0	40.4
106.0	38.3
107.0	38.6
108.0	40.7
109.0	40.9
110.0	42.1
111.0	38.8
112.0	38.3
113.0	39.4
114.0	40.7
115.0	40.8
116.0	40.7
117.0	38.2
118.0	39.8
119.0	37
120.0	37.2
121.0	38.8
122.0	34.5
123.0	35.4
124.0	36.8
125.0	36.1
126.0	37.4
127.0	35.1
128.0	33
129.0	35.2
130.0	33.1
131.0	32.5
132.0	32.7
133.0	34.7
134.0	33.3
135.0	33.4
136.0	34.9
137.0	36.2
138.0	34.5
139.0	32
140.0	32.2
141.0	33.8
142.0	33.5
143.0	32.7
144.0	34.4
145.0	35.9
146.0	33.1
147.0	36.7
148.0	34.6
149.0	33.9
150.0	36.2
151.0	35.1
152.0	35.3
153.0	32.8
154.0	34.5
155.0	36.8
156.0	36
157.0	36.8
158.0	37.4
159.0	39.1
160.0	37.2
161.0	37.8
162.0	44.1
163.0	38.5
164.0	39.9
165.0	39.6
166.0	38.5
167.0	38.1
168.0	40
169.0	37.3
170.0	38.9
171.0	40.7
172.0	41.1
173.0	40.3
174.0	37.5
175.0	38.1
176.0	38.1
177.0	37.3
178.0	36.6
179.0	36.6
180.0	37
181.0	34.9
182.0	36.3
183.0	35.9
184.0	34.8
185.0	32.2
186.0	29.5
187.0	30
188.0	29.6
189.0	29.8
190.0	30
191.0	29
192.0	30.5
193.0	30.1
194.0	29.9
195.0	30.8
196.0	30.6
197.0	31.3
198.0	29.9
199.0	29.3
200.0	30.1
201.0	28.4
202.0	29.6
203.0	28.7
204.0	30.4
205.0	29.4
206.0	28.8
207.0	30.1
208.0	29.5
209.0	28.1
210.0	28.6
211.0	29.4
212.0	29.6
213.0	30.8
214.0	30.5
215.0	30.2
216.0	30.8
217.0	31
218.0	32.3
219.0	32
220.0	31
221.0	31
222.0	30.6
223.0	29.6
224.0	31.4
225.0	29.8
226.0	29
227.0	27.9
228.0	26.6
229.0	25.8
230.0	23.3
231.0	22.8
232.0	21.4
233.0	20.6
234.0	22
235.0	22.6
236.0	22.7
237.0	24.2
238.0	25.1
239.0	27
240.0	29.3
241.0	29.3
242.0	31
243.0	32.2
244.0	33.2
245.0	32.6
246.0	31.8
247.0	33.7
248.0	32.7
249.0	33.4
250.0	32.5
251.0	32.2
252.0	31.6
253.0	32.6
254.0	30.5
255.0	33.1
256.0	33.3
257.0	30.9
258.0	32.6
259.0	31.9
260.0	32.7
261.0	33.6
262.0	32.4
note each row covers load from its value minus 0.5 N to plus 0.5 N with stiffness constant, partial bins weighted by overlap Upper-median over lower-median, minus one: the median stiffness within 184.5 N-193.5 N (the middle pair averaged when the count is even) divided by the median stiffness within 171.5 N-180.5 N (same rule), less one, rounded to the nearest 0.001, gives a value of -0.200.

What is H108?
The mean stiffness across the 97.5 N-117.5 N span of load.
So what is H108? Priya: 40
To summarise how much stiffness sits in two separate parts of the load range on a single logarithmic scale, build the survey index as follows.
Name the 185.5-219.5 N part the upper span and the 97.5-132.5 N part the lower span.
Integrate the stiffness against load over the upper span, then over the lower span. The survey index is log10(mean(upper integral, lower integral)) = 3.07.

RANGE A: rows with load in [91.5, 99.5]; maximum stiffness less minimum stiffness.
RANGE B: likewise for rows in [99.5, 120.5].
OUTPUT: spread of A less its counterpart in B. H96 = -3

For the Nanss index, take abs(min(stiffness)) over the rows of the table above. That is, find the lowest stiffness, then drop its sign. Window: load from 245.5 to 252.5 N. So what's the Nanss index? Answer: 32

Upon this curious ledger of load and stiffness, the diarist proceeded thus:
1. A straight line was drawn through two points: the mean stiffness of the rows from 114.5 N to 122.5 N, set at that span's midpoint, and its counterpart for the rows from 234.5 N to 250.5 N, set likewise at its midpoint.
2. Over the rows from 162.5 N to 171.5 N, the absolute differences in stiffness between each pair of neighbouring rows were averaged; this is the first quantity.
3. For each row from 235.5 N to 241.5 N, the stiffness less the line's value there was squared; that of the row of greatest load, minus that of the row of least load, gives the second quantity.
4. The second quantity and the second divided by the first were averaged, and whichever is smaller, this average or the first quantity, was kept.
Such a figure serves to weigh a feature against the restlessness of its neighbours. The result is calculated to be -46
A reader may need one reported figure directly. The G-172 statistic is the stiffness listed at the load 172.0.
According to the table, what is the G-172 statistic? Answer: 41.1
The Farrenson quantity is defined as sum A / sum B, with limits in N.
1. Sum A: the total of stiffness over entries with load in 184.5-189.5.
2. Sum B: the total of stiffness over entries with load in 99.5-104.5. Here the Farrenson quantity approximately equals 0.74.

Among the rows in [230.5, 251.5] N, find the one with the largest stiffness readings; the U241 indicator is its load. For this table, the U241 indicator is 247.0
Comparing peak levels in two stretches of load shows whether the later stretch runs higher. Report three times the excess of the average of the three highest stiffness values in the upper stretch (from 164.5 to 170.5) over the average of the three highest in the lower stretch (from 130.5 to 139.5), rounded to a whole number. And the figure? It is 13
